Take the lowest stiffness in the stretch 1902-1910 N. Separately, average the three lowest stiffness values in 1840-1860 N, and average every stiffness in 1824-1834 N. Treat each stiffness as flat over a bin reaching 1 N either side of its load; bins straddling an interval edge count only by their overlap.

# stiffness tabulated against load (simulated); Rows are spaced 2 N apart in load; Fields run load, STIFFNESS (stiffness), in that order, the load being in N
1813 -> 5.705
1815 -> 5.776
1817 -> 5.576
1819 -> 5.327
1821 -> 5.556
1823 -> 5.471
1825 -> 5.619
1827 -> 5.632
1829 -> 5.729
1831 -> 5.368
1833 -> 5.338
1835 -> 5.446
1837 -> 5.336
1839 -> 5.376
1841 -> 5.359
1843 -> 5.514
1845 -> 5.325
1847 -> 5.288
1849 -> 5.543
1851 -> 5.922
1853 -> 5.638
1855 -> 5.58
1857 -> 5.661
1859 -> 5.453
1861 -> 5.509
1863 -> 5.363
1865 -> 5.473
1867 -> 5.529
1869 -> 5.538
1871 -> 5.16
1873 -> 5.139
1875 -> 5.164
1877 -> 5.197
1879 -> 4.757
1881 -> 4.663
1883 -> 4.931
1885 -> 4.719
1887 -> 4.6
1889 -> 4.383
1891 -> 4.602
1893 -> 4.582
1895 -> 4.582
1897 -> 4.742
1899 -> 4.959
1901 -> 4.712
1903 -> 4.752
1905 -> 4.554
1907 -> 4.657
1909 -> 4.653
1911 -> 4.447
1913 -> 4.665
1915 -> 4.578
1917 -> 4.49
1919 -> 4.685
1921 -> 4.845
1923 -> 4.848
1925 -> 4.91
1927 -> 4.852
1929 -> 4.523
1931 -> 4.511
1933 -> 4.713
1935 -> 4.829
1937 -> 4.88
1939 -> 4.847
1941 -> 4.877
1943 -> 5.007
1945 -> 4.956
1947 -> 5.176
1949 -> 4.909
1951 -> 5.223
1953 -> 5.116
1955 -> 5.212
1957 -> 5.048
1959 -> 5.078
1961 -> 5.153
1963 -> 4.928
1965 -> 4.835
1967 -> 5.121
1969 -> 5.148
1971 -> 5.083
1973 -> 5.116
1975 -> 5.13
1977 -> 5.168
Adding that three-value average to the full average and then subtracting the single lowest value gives 6.3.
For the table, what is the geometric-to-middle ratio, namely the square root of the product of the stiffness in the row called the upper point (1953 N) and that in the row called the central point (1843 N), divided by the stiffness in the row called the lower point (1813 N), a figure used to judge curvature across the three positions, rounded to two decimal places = 0.93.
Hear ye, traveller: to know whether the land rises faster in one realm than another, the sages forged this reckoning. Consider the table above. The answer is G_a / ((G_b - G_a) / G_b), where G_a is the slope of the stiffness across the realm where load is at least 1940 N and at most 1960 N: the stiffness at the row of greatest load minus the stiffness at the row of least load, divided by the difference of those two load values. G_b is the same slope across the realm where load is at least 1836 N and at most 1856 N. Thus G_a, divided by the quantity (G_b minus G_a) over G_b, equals 0.063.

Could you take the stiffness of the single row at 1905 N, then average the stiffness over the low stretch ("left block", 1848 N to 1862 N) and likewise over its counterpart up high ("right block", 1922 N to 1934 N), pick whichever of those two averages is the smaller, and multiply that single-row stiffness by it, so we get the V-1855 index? 21.5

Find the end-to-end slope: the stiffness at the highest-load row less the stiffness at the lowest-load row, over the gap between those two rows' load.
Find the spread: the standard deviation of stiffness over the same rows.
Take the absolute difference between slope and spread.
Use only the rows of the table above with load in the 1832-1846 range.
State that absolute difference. 0.07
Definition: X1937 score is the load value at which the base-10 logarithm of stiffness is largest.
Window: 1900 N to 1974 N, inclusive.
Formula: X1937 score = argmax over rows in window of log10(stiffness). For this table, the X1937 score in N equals 1951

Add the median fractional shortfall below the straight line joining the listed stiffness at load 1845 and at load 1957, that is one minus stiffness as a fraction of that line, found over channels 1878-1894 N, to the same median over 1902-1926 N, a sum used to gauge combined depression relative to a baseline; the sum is 0.21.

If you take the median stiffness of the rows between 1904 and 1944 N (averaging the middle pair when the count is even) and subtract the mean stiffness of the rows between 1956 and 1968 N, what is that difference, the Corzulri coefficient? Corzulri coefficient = -0.33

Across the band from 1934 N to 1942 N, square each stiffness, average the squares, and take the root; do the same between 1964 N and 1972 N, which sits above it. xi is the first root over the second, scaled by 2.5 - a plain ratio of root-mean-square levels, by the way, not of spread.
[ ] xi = 2.4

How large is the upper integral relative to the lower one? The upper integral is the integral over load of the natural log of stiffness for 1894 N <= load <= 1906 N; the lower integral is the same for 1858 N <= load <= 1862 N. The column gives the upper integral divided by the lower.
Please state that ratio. 2.7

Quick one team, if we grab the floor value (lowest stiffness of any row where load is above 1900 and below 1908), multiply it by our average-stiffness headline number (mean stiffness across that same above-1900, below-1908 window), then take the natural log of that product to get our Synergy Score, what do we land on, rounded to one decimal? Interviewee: 3.1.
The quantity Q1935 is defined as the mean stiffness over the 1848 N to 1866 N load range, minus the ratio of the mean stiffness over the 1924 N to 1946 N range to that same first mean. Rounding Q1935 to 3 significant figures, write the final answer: 4.71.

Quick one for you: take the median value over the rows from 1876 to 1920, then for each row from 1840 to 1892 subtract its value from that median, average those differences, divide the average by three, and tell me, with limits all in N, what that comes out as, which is -0.19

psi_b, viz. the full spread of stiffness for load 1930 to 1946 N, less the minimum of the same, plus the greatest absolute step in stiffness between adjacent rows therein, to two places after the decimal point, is -3.81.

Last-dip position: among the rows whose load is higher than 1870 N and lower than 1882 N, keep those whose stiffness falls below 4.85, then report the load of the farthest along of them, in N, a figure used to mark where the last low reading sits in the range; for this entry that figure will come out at 1881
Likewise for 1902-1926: 1923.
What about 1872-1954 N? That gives 1939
